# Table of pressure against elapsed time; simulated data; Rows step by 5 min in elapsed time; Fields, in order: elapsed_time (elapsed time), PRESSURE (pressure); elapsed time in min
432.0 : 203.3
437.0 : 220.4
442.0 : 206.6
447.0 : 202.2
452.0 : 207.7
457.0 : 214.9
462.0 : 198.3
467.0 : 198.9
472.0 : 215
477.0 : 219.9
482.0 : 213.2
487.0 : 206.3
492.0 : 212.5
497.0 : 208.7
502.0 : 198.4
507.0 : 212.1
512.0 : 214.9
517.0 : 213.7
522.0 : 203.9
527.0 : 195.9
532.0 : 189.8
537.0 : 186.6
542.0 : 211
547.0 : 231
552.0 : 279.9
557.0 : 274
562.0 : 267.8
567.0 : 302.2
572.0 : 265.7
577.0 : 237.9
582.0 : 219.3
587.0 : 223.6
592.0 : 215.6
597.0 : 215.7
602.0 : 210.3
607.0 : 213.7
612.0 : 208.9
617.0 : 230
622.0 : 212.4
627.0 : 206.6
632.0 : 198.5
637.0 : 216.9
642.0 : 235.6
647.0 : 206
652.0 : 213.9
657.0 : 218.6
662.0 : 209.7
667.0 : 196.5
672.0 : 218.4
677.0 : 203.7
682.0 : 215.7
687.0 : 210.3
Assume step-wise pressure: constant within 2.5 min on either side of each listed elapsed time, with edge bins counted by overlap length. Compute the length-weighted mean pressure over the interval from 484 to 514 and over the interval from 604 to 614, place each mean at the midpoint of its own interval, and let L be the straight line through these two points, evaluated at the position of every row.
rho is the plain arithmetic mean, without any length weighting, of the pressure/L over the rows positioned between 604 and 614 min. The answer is 1.00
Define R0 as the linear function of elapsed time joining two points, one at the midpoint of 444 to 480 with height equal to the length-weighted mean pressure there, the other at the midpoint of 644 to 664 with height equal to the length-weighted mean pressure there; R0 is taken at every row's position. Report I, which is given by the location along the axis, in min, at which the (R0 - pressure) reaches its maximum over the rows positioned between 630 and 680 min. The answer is 667.0 min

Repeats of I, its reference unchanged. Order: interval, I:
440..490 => 462.0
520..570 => 537.0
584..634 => 632.0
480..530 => 527.0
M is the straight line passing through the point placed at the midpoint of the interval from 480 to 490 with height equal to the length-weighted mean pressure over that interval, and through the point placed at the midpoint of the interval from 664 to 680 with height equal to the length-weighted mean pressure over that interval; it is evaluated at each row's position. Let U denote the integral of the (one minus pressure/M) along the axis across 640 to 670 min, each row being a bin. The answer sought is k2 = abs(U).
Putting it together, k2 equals 0.9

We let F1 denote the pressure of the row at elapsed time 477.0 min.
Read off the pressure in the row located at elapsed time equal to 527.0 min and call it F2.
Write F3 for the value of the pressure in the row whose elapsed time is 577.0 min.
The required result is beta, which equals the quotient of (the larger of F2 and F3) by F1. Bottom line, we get 1.08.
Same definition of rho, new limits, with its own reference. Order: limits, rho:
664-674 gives 0.97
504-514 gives 1.02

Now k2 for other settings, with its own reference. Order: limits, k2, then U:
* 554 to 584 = 7.8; -7.8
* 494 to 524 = 0.1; 0.1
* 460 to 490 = 0.1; 0.1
